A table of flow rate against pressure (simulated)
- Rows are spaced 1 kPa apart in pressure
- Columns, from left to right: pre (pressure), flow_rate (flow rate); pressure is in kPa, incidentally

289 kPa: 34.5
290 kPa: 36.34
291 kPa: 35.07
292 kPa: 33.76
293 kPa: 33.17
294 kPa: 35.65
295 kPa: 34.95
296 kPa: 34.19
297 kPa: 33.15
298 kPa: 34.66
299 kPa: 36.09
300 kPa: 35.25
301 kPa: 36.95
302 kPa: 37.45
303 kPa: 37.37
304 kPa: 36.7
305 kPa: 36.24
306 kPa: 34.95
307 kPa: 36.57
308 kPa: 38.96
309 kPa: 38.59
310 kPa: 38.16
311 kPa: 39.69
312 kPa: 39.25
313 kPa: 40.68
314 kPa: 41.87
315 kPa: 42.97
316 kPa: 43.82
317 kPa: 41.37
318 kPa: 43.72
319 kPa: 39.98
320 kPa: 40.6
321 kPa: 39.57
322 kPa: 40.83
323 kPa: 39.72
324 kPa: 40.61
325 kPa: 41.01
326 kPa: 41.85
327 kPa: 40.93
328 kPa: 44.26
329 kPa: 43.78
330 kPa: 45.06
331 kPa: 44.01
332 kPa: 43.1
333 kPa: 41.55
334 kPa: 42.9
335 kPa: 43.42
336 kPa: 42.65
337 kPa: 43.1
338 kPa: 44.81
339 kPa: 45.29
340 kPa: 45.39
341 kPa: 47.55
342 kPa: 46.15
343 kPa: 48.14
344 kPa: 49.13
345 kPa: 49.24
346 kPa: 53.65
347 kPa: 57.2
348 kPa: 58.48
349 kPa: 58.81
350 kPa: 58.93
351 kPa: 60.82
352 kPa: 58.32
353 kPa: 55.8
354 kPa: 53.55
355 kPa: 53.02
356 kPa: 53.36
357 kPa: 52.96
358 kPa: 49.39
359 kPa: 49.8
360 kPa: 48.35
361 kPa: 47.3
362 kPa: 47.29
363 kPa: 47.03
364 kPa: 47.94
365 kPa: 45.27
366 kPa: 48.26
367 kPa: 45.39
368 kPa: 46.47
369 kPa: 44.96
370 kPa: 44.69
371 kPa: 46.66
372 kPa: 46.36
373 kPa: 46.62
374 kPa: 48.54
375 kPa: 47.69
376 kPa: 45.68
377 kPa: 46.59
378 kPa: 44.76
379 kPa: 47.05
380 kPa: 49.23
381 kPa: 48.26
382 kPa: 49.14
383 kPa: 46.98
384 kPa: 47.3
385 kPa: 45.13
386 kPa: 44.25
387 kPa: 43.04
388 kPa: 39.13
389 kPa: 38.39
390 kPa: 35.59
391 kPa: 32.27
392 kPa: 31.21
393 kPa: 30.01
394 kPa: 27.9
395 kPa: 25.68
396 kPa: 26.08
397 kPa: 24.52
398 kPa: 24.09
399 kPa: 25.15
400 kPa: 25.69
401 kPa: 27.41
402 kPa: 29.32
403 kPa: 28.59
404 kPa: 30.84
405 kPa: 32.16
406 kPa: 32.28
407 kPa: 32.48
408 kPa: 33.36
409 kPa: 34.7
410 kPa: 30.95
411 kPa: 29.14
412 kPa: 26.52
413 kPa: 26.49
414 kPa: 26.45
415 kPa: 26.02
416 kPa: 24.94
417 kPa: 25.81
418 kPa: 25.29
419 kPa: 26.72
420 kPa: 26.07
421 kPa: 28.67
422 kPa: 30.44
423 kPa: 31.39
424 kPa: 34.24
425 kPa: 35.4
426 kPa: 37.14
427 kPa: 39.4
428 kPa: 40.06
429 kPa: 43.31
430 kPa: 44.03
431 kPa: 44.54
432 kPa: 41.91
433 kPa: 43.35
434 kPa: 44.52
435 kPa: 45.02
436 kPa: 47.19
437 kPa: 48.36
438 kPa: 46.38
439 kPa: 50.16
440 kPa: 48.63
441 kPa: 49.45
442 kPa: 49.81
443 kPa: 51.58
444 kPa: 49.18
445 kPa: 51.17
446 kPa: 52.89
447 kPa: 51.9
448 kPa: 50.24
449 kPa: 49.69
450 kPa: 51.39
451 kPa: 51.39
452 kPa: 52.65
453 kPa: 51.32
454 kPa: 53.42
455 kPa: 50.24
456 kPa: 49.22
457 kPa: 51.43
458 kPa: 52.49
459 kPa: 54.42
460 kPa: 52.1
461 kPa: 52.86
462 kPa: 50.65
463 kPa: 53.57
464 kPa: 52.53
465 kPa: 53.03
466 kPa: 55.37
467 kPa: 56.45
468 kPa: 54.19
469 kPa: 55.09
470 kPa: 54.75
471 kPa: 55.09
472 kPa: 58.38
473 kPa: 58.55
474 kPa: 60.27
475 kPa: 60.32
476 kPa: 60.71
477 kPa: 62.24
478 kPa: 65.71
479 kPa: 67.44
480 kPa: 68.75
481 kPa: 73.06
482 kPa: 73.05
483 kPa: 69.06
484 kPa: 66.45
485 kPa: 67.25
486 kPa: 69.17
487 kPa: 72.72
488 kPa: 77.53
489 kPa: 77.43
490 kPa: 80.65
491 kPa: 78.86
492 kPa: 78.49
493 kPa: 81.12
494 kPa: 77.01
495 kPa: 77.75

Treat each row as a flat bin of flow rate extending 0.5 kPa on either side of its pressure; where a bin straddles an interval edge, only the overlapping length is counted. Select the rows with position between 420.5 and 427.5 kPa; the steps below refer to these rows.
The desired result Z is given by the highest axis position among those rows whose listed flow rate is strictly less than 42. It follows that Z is 427 kPa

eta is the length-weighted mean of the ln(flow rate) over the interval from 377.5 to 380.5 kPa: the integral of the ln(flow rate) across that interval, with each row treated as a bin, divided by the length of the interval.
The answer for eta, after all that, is 3.85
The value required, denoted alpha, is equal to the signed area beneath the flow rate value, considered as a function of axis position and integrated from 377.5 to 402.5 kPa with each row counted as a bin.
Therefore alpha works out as 908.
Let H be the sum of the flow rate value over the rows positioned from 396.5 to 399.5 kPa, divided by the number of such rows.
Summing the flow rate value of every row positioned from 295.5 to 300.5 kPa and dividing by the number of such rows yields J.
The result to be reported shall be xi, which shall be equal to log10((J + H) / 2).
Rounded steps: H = 25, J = 35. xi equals 1.47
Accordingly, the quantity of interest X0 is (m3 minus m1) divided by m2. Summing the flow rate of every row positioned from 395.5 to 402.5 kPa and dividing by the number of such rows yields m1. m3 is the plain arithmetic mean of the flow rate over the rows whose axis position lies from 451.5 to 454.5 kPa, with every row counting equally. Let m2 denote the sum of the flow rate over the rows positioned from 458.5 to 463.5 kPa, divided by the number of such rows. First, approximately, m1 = 26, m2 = 53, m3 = 52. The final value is 0.50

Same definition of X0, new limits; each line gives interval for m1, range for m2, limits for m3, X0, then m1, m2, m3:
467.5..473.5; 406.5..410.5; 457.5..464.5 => -0.10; 56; 33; 53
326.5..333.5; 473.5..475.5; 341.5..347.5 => 0.12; 43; 60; 51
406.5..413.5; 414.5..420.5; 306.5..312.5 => 0.31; 31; 26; 39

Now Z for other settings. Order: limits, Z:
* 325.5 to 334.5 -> 333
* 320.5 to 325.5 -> 325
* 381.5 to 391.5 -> 391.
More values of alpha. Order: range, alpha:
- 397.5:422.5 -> 710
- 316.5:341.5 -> 1067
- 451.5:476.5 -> 1359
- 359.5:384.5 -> 1174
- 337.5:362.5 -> 1293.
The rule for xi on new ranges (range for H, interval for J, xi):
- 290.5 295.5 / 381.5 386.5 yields 1.61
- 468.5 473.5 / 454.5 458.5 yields 1.73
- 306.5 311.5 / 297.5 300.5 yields 1.57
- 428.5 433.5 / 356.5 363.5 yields 1.66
